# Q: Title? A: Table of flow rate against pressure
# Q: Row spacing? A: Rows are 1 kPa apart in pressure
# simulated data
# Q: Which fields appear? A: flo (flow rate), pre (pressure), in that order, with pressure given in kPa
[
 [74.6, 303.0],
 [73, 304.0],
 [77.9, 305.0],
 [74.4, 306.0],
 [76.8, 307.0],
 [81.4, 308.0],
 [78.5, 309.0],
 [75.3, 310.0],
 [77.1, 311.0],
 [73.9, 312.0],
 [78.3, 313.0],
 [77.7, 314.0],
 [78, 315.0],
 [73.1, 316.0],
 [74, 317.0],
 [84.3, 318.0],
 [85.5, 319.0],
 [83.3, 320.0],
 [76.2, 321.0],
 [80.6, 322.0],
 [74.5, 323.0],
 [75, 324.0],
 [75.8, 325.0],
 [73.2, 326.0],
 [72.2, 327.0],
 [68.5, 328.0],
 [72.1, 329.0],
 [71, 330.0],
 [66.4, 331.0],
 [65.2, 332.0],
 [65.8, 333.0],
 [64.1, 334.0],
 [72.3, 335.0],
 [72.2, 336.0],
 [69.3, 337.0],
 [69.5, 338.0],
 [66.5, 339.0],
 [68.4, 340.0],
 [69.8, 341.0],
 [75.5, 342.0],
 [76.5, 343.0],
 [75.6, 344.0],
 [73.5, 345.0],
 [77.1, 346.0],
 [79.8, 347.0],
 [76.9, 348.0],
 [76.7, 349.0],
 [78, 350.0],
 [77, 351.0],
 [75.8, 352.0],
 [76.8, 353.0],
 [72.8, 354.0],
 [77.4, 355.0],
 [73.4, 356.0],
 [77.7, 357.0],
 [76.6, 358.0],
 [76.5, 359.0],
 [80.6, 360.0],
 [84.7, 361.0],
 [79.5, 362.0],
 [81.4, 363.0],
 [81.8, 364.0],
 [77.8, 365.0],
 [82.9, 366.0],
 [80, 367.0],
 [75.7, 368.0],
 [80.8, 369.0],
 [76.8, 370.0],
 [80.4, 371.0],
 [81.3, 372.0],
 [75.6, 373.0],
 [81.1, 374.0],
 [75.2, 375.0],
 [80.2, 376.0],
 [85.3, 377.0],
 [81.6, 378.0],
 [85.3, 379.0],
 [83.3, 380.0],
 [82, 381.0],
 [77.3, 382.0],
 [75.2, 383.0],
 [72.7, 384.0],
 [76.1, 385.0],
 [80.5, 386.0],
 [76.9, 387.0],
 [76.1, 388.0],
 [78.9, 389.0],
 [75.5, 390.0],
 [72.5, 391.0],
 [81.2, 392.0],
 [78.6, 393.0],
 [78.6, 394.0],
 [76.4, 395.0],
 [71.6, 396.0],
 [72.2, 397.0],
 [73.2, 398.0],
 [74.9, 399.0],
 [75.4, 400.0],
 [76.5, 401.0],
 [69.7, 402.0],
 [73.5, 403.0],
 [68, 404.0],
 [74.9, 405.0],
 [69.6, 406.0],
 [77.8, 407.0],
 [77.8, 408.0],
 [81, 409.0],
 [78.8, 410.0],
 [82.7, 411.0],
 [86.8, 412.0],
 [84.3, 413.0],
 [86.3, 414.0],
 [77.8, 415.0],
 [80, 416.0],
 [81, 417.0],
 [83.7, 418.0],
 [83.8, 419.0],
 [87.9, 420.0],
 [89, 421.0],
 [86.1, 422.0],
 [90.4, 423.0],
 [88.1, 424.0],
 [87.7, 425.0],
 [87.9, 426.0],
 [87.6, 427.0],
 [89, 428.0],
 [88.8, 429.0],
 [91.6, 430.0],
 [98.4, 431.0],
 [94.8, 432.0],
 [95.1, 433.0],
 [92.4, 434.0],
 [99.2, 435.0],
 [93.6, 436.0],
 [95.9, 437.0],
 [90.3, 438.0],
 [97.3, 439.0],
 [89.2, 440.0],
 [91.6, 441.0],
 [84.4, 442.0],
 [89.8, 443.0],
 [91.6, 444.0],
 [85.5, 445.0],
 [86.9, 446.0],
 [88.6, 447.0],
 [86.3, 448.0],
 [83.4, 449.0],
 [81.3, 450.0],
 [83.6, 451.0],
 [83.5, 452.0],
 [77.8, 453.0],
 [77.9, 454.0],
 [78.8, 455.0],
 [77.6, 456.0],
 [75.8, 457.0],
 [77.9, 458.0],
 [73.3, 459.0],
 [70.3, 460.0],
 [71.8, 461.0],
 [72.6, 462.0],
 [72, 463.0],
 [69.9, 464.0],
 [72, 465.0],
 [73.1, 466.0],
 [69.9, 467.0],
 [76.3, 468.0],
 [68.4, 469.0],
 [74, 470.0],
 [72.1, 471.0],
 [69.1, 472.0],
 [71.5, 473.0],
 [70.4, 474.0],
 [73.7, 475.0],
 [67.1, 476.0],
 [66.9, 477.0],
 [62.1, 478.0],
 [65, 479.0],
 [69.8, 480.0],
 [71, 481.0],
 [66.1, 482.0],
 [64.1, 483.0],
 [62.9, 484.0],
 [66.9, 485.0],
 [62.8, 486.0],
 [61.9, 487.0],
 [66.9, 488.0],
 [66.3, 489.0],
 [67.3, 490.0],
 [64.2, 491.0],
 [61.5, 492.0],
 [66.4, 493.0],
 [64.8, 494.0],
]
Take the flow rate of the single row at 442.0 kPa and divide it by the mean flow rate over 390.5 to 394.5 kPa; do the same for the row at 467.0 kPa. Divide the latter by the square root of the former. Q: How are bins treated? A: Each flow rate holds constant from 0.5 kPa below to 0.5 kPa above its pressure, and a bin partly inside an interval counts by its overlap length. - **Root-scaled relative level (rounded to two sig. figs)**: 0.86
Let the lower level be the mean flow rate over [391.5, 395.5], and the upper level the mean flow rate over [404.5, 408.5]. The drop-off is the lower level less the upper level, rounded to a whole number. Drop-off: 4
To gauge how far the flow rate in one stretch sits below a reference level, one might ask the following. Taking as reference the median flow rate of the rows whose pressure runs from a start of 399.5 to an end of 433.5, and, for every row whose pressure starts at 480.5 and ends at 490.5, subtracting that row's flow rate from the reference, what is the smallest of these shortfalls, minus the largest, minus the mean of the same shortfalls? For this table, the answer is -28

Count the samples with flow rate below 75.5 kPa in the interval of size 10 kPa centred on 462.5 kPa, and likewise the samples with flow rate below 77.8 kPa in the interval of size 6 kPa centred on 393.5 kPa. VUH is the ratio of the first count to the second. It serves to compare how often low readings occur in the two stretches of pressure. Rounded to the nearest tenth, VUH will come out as 3.0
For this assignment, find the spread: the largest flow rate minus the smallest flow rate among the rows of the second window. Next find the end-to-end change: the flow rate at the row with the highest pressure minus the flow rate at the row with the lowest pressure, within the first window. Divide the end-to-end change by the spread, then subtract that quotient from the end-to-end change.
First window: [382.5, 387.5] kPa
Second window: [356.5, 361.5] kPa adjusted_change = 1.5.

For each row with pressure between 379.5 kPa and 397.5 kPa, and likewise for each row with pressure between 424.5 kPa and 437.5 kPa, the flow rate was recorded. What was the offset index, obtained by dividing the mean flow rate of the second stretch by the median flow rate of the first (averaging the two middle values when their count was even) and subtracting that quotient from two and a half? 1.29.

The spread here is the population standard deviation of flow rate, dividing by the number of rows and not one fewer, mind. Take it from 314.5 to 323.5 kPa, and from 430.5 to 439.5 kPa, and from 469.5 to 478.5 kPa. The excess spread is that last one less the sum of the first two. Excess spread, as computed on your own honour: -3.6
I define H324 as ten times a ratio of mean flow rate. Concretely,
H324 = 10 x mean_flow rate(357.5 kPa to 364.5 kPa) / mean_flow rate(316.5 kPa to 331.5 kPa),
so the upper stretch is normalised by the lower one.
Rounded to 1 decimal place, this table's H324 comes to 10.6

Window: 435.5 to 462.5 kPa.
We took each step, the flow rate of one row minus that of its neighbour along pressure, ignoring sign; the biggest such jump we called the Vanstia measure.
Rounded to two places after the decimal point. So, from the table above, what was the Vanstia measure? 8.10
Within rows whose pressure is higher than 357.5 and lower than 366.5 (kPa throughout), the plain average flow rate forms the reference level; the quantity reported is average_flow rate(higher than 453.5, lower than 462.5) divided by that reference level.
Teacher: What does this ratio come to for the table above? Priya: 0.94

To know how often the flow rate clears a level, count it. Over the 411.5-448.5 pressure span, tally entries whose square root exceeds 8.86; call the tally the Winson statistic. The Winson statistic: 36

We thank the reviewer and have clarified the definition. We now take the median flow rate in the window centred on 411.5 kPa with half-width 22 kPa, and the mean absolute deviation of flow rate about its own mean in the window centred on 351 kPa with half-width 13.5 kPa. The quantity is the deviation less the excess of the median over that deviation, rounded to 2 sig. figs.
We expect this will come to -75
